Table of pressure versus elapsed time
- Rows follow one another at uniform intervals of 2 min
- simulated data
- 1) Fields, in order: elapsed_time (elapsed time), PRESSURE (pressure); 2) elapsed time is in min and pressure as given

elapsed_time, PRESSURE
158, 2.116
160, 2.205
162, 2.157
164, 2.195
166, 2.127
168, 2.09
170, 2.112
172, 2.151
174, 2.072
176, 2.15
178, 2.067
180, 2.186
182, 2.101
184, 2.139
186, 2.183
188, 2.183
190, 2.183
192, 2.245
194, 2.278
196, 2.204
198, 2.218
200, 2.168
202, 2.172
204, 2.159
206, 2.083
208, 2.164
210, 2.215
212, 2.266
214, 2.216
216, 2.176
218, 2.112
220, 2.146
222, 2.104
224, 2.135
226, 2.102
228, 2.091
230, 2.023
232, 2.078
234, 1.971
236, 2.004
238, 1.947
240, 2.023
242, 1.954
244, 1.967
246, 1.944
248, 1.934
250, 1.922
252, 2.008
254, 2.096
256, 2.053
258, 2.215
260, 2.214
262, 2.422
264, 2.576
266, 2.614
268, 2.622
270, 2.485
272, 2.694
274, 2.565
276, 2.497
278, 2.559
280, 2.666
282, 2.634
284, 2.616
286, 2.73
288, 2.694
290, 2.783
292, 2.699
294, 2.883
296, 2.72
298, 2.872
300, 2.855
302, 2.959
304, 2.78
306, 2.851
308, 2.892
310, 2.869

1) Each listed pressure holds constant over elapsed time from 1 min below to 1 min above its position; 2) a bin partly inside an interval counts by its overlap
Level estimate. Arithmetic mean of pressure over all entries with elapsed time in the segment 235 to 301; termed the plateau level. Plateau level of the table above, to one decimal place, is 2.4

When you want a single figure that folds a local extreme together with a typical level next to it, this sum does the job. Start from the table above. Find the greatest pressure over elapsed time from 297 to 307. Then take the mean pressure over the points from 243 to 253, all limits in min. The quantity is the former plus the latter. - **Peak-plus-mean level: 4.91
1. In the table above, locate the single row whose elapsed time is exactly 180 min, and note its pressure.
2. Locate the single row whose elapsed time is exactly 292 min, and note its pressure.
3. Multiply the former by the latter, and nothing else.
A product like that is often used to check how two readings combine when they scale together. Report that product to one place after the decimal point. 5.9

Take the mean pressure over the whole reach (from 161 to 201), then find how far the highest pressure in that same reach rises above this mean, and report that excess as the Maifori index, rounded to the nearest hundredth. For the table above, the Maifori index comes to 0.12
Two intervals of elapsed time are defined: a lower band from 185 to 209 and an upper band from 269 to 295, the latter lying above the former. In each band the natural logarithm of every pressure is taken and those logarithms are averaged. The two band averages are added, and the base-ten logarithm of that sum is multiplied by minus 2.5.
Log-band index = -0.612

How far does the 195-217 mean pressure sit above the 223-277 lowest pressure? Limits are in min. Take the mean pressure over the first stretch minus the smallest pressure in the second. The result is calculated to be 0.3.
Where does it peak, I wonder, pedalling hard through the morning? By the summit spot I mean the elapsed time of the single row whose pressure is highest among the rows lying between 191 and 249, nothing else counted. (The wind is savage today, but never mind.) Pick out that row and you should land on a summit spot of 194 min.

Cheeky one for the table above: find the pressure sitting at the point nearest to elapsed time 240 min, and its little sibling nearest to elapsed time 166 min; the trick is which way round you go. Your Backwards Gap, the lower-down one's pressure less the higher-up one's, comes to 0.10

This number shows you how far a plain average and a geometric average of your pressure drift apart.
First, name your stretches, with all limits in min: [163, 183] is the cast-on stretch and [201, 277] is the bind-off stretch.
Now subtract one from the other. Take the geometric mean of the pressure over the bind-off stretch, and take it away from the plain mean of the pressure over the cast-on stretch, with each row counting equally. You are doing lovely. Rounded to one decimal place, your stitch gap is 0.0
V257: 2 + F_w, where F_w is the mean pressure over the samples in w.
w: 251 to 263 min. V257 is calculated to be 4.17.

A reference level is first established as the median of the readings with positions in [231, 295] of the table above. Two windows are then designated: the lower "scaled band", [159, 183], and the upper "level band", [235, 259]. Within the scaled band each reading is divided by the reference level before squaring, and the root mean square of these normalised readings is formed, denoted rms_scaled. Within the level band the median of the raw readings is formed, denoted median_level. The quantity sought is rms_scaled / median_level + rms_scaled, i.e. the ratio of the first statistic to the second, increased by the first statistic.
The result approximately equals 1.31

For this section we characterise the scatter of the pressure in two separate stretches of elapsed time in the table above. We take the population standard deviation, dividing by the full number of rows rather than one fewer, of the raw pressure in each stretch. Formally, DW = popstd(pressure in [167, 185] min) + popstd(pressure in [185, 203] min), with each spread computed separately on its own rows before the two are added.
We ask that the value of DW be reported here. 0.073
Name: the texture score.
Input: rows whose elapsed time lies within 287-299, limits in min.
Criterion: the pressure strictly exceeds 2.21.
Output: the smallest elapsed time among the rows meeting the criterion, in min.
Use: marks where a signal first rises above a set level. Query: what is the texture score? 288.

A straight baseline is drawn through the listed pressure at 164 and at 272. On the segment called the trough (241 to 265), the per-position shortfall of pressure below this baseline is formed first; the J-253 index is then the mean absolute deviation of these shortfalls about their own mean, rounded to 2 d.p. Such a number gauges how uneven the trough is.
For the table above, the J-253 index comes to 0.14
